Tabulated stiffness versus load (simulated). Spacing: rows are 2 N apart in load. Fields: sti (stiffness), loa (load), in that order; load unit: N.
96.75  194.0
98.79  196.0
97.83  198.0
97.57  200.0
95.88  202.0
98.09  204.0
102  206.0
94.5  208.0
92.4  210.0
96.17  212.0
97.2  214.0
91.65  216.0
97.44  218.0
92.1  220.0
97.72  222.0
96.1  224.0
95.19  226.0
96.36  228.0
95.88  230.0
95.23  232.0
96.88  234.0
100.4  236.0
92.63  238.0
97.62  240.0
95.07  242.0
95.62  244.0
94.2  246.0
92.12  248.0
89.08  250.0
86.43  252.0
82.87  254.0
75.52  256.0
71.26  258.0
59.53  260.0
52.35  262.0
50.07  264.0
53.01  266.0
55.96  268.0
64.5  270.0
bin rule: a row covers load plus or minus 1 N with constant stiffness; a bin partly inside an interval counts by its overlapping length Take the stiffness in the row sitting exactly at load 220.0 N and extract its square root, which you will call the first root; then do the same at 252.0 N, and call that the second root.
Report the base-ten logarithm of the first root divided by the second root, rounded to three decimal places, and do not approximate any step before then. 0.014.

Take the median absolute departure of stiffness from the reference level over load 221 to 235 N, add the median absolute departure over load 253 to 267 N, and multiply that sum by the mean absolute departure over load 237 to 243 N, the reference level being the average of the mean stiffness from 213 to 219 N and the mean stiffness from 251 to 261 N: 360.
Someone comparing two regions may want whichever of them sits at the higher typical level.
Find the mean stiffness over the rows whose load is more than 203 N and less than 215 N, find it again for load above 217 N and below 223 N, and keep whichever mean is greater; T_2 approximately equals 96.7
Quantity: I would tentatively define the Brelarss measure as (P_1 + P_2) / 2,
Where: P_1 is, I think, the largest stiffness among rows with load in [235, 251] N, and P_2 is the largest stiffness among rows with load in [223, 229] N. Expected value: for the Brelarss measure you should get 98.4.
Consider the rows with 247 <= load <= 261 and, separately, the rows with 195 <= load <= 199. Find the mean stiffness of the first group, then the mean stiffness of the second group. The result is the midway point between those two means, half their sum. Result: 88.9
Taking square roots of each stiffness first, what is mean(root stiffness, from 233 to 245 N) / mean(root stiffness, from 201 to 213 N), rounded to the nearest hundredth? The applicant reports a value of 1.00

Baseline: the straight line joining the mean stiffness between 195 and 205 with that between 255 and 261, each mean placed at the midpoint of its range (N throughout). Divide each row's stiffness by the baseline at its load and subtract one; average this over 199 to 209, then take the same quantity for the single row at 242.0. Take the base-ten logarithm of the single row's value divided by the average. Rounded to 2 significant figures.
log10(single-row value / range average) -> 1.1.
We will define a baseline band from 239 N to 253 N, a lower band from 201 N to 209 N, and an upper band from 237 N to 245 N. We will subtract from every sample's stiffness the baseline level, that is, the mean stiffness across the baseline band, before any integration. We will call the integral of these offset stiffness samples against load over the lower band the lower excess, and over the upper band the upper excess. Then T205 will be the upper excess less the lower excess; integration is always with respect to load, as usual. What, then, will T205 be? -19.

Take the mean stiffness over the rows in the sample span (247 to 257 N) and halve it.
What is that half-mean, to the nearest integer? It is 43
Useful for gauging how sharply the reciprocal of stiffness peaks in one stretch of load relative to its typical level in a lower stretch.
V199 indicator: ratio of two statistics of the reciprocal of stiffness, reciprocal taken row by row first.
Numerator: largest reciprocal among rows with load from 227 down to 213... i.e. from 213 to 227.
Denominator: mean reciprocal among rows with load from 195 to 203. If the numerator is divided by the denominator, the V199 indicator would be 1.06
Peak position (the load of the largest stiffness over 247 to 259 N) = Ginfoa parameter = 248.0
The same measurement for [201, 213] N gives 206.0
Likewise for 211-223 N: 222.0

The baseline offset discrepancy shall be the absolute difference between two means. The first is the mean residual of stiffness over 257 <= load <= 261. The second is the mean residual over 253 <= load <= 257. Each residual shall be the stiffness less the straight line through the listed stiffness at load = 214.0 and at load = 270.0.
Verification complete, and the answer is 11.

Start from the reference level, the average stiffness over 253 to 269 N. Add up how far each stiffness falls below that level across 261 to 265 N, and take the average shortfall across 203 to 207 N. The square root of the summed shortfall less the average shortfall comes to 8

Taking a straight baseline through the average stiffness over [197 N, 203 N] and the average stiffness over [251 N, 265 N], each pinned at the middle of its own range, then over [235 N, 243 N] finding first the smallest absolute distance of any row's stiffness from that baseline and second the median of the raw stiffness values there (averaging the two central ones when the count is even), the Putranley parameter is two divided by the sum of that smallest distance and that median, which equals 0.0181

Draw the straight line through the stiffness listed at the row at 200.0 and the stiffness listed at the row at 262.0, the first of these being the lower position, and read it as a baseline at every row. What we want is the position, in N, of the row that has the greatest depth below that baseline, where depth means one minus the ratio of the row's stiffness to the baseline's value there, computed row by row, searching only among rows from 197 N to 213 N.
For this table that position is 198.0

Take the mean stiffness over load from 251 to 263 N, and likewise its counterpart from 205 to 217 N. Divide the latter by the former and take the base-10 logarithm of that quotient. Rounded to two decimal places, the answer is 0.13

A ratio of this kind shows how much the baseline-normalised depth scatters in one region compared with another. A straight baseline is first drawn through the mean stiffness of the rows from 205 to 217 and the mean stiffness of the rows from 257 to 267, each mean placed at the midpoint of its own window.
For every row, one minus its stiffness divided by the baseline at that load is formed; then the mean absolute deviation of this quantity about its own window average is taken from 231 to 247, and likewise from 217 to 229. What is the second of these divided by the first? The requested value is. 0.6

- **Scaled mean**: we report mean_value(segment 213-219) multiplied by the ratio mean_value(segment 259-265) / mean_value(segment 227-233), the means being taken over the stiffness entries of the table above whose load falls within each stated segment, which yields 54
